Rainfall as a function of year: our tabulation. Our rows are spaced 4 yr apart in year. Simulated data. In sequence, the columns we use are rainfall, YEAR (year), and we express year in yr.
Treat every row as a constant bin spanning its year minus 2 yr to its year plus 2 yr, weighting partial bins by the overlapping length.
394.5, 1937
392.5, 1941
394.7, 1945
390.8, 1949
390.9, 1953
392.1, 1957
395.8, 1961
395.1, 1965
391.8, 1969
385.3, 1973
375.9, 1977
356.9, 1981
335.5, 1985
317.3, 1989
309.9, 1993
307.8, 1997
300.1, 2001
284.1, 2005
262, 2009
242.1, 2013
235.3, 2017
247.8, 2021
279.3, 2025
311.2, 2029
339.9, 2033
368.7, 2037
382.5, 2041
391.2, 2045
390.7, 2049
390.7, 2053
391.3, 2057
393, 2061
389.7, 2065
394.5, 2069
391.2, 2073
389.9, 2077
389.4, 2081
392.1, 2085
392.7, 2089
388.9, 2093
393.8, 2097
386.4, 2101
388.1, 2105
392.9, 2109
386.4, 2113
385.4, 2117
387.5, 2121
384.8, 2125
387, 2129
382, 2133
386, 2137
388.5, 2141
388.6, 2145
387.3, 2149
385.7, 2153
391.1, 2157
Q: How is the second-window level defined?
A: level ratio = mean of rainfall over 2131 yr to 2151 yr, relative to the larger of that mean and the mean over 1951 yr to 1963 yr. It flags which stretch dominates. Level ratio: 0.98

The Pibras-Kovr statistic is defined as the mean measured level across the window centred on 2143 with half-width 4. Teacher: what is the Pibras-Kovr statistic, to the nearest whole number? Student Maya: 389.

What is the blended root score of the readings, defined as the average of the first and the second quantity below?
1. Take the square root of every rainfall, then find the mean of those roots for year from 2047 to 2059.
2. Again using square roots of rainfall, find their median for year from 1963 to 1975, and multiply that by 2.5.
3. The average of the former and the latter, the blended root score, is 34.6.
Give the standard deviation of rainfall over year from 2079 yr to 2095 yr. 2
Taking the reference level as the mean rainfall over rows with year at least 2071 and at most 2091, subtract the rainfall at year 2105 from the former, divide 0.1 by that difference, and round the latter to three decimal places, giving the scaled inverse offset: 0.034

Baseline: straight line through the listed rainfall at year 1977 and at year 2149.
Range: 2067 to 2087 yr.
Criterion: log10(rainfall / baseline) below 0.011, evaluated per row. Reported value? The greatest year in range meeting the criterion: 2085 yr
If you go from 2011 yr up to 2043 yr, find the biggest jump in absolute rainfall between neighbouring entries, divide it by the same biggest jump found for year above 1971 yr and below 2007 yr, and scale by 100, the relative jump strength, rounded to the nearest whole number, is 149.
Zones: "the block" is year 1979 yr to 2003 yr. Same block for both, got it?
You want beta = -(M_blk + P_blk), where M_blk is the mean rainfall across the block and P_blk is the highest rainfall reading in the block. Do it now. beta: -678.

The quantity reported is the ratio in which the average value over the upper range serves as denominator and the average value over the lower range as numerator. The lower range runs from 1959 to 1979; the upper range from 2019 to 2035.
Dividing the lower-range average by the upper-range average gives 1.3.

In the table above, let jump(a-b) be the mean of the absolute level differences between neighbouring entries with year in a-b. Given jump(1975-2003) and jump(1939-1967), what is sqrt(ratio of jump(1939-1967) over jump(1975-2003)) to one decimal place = 0.4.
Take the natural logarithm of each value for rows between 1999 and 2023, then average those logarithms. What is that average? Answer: 5.56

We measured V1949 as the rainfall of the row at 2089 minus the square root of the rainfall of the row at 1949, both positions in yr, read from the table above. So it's 373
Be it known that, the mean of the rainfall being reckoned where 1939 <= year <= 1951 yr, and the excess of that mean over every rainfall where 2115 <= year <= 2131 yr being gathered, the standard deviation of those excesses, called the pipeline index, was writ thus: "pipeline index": 1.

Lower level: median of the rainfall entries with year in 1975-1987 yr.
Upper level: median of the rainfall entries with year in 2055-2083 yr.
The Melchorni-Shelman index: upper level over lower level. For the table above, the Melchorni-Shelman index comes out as 1.10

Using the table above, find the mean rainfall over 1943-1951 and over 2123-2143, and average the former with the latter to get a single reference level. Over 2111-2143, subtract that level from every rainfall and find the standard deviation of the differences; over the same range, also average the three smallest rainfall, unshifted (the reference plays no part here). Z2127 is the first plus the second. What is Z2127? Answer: 386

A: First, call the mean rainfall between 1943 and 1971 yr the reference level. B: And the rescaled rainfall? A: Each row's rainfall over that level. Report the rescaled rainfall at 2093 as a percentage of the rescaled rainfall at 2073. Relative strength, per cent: 99.4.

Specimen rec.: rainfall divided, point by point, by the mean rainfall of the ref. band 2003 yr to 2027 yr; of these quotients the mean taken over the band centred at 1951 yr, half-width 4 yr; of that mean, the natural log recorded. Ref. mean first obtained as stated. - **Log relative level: 0.414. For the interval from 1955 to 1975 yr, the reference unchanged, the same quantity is 0.417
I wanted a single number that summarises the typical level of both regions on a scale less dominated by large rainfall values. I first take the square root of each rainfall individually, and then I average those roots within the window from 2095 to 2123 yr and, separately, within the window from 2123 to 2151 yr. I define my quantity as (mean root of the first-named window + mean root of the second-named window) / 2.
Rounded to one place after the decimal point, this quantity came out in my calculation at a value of 19.7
